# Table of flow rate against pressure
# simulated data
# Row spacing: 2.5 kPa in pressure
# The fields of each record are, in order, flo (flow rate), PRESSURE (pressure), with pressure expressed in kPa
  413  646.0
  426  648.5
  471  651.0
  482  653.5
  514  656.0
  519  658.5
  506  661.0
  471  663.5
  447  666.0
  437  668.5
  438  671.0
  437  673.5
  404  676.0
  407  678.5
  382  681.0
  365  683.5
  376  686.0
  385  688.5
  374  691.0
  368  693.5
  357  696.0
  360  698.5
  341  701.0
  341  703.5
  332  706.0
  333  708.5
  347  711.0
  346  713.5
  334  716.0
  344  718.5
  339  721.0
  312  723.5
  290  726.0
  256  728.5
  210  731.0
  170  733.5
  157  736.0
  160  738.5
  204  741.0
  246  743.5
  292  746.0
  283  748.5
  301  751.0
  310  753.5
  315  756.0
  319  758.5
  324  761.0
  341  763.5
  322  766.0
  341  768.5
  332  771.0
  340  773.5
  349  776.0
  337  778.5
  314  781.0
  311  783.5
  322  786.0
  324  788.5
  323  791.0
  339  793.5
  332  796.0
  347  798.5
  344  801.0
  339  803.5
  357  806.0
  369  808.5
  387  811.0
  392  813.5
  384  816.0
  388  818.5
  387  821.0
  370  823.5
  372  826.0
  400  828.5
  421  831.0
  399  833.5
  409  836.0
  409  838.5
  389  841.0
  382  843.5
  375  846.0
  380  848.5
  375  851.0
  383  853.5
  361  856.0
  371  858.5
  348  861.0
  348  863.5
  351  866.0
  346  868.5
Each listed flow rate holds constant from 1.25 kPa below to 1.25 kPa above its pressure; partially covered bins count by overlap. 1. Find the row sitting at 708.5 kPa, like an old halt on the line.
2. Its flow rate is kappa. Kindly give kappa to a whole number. 333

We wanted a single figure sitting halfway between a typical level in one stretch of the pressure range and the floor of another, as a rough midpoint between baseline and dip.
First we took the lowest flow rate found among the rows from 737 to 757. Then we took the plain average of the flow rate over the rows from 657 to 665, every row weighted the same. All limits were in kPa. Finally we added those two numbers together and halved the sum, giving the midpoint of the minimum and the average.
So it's 329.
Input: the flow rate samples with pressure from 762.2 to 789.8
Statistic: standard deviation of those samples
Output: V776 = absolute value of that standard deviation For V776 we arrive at 12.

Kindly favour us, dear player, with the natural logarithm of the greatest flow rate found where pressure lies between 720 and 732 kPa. 5.83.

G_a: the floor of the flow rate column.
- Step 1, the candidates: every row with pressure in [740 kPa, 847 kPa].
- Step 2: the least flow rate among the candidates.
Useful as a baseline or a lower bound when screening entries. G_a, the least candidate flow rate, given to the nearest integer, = 204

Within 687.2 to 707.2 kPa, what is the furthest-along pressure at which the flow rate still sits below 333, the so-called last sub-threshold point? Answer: 706.0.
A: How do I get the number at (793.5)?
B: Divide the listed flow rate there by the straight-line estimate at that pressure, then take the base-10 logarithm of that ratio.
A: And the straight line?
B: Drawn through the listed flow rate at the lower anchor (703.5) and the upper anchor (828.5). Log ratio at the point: -0.054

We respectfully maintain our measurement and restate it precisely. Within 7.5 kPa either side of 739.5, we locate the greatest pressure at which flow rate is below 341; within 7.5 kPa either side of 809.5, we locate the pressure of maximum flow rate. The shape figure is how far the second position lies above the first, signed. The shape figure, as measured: 67.5 kPa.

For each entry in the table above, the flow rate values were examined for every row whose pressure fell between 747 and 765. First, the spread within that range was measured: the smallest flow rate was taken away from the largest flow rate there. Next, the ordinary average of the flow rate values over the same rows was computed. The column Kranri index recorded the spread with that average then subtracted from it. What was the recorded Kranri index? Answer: -255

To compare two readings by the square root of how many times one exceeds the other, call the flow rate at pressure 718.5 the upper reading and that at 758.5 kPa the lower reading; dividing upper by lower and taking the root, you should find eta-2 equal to 1.04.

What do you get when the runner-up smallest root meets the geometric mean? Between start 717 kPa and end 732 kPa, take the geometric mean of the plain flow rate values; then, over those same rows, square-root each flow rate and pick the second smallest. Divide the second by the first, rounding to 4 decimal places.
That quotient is 0.0556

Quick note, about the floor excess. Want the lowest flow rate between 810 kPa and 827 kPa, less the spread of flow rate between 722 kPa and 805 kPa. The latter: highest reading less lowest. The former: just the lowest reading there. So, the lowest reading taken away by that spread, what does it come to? 178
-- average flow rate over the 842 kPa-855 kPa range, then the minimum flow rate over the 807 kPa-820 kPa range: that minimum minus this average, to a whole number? -10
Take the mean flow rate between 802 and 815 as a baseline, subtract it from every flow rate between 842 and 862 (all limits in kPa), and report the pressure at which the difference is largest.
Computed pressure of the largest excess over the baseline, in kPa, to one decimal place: 853.5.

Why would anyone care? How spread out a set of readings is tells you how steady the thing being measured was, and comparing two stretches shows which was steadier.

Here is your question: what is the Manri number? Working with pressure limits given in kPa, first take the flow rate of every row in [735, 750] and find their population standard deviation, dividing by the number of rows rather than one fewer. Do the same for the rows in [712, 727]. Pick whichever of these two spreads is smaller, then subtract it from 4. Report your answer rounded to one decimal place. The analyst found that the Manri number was -16.1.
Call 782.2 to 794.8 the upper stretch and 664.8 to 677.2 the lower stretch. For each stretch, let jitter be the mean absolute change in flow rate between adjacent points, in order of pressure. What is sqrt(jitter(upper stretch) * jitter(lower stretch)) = 9.2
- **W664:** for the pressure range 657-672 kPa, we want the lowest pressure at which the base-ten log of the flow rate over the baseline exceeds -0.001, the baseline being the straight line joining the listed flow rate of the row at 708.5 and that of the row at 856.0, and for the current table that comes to 658.5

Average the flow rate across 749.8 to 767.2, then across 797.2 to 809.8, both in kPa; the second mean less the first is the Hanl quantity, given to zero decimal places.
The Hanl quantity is 32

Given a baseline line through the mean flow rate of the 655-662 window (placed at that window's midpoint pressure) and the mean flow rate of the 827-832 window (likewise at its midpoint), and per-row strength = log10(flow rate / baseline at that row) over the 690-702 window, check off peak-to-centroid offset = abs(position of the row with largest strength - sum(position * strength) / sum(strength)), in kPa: 5.3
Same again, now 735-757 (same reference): 12.6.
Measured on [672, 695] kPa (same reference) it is 11.0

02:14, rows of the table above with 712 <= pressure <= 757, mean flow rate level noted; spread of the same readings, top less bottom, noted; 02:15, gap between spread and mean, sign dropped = 82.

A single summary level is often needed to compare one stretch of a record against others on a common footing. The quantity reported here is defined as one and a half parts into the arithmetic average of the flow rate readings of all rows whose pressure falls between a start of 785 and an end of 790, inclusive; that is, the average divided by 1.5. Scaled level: 215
